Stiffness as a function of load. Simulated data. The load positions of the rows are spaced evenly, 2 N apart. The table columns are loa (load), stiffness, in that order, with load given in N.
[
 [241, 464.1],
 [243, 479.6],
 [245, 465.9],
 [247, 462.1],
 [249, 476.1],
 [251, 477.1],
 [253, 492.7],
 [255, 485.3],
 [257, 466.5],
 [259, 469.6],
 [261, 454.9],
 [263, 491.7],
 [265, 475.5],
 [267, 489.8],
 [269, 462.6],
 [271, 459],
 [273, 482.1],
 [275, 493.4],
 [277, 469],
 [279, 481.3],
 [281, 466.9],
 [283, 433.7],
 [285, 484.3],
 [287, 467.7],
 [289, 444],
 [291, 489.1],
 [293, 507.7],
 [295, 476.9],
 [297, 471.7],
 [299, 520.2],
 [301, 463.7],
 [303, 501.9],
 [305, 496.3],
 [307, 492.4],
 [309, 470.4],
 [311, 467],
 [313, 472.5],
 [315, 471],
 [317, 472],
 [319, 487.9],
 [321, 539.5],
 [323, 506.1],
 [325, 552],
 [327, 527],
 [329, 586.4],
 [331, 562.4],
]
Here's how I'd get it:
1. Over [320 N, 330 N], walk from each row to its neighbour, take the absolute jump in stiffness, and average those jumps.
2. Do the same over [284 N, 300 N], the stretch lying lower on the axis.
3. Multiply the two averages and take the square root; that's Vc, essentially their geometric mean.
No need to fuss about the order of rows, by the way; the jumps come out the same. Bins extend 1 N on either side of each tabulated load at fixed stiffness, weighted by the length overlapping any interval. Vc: 33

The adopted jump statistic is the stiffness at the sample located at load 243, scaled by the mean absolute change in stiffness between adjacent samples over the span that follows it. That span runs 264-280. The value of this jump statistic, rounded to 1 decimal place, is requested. 28.9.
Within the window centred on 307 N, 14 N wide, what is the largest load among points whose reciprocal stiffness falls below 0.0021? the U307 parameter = 307 N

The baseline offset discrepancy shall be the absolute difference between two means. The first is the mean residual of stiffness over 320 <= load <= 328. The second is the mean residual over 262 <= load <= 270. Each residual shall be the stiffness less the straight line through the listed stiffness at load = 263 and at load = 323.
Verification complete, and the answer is 37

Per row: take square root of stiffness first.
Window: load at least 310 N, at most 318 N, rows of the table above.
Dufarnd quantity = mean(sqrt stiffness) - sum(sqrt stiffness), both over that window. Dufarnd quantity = -65.1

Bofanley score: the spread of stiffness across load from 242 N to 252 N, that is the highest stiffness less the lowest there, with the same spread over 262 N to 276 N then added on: 52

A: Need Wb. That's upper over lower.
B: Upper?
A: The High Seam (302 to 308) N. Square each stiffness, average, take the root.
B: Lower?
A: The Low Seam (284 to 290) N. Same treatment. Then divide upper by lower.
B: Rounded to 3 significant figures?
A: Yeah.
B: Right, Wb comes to 1.07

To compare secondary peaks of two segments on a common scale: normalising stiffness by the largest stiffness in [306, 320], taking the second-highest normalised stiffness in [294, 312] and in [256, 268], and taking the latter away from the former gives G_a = 0.025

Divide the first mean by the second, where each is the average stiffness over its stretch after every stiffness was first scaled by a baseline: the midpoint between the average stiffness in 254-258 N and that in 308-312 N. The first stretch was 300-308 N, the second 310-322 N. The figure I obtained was 1.01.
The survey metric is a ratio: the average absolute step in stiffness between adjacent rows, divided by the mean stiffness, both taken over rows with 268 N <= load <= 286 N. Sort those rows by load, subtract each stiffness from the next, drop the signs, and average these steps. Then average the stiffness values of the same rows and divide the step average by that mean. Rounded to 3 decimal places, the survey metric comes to 0.046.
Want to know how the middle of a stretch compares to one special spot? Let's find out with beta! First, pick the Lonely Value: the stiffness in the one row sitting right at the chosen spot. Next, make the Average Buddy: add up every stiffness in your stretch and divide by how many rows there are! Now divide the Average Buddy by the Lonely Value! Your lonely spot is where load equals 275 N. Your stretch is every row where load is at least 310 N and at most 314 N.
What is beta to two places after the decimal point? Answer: 0.95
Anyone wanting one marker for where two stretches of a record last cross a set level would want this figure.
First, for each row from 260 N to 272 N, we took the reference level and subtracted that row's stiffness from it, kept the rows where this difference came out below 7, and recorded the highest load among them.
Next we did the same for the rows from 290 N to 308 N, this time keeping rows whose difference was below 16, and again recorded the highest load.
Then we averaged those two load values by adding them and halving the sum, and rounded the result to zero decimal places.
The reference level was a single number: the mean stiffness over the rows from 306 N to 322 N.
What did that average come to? 287 N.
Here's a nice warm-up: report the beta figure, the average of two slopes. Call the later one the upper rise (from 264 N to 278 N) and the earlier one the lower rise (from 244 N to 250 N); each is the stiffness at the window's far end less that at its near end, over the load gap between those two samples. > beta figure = 1.0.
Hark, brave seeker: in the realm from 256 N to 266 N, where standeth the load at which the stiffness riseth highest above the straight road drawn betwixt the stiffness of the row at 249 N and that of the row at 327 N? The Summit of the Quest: 263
